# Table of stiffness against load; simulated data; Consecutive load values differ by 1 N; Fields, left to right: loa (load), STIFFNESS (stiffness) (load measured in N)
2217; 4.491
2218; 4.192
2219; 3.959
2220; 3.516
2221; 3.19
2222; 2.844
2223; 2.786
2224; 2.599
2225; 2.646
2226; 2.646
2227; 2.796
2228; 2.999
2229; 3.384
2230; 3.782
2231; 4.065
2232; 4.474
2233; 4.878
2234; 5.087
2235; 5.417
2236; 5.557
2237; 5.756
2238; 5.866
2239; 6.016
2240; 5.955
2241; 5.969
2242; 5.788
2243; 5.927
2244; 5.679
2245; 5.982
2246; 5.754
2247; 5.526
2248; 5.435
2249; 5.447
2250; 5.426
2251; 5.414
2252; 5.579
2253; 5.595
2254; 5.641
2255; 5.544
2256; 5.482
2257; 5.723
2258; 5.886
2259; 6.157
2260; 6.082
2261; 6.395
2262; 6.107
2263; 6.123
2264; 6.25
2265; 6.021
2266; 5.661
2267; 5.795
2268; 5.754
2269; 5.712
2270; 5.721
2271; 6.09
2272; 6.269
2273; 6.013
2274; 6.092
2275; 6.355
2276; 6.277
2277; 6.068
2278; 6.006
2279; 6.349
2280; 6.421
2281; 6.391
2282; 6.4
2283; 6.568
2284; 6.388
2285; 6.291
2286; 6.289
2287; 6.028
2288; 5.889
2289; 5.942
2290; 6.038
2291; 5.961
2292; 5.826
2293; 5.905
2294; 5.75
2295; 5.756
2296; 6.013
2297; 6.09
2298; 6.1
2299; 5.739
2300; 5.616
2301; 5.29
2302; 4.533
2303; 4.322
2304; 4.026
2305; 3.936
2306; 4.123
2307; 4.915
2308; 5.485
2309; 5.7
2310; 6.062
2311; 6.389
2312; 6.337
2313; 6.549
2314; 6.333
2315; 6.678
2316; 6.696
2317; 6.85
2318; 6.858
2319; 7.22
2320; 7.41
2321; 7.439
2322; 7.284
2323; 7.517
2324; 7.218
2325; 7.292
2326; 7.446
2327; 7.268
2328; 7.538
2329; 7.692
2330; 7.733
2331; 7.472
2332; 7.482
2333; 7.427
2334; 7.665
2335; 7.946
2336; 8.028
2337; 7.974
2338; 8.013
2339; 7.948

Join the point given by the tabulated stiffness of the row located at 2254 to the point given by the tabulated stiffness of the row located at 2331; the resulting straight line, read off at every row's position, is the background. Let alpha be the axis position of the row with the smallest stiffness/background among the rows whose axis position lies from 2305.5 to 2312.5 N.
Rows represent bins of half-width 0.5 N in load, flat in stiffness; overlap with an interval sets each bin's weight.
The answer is 2306 N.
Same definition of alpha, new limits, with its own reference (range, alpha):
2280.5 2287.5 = 2287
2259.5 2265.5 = 2265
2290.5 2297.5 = 2295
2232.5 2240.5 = 2233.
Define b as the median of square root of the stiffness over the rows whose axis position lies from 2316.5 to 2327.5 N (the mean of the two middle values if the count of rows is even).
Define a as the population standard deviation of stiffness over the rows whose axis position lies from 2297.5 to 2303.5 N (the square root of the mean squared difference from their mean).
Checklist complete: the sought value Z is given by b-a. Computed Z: 2.1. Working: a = 0.6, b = 2.70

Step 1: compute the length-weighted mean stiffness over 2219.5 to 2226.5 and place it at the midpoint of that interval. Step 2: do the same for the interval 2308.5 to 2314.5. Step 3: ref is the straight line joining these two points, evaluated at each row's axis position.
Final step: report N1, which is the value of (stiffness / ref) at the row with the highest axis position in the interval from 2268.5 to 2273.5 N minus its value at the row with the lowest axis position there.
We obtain 0.02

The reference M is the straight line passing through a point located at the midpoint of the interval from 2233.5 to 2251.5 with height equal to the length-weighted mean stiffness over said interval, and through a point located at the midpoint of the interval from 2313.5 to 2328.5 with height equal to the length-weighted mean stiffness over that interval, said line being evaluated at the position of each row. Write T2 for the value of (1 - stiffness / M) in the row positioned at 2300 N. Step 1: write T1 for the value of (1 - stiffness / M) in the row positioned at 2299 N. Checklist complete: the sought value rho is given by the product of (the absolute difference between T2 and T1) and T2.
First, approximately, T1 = 0.15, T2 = 0.17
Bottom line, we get 0.0034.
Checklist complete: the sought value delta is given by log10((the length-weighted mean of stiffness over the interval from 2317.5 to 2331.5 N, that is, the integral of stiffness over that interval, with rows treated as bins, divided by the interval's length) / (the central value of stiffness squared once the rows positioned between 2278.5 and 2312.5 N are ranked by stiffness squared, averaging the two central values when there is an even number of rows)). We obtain -0.68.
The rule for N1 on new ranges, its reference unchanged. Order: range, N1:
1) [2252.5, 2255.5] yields -0.04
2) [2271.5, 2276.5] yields -0.04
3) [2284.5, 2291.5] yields -0.11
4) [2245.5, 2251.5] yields -0.16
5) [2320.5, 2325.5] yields -0.05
